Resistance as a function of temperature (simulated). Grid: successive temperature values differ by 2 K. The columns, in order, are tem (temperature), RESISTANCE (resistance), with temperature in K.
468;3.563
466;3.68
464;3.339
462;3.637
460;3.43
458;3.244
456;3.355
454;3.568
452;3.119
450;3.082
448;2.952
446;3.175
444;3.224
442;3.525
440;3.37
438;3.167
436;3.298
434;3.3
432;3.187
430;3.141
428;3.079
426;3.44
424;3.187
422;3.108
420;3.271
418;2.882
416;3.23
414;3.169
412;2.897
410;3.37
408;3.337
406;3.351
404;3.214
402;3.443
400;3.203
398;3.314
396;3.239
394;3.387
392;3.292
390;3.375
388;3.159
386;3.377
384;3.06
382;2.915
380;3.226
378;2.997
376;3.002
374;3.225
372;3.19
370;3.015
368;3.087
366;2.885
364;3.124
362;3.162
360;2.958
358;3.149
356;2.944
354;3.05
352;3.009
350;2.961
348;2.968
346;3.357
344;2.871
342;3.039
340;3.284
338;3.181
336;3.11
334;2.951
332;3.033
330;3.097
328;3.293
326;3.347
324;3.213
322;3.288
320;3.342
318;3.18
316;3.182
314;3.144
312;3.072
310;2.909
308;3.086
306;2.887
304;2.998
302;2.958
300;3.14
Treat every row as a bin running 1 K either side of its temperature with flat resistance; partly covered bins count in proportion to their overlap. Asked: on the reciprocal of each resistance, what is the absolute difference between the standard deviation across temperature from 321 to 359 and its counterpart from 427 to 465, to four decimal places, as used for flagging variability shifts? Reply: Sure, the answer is 0.0011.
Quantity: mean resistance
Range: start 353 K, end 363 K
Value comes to 3.05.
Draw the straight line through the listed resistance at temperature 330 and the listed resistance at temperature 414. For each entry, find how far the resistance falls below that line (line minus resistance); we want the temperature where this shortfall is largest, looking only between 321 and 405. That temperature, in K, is 366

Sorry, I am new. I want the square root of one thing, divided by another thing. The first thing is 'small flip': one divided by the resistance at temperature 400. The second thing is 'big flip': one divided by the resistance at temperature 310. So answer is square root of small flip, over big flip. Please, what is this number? 1.63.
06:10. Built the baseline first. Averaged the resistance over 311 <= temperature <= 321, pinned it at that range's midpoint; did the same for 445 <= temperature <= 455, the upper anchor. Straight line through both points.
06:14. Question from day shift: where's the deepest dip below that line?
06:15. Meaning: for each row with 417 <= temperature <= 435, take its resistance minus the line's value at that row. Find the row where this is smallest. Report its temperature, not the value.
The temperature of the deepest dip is 418 K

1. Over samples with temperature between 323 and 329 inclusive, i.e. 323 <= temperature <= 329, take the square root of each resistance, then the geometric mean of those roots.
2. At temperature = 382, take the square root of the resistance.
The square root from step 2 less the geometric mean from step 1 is -0.10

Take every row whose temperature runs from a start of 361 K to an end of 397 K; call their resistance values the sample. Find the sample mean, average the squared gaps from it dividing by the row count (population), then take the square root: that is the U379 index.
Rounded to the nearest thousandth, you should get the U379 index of 0.149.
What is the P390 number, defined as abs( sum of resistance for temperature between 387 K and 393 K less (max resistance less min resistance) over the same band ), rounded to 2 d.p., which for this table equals 9.61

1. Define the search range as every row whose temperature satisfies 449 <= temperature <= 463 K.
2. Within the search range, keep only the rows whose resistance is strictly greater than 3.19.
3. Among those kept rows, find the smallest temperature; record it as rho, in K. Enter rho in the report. 454 K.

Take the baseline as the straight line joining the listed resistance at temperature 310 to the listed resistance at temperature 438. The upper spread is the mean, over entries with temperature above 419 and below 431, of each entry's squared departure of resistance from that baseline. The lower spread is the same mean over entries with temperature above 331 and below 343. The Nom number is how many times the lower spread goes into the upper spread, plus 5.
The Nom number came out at 5.6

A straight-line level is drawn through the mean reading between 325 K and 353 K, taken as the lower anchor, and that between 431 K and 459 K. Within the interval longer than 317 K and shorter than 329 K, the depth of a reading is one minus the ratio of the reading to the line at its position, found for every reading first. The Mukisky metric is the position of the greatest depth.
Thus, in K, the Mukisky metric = 318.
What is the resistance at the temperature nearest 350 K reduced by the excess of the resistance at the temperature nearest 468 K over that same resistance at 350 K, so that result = 2.4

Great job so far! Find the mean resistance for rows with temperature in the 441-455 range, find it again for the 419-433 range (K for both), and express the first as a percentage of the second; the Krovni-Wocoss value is 101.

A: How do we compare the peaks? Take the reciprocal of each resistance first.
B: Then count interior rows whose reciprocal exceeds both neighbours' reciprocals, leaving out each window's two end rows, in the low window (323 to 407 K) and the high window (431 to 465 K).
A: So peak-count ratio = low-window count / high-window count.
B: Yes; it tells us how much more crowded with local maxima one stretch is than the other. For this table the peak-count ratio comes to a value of 4.7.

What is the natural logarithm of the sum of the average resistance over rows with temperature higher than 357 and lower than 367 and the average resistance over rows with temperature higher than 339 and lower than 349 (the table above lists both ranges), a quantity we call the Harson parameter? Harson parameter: 1.82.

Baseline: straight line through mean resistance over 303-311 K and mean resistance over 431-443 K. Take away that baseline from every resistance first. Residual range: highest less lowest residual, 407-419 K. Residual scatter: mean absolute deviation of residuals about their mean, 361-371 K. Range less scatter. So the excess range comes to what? 0.42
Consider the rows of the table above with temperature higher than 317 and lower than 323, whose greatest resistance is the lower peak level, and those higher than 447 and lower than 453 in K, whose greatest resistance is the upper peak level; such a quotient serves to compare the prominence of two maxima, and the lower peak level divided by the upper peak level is 1.07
